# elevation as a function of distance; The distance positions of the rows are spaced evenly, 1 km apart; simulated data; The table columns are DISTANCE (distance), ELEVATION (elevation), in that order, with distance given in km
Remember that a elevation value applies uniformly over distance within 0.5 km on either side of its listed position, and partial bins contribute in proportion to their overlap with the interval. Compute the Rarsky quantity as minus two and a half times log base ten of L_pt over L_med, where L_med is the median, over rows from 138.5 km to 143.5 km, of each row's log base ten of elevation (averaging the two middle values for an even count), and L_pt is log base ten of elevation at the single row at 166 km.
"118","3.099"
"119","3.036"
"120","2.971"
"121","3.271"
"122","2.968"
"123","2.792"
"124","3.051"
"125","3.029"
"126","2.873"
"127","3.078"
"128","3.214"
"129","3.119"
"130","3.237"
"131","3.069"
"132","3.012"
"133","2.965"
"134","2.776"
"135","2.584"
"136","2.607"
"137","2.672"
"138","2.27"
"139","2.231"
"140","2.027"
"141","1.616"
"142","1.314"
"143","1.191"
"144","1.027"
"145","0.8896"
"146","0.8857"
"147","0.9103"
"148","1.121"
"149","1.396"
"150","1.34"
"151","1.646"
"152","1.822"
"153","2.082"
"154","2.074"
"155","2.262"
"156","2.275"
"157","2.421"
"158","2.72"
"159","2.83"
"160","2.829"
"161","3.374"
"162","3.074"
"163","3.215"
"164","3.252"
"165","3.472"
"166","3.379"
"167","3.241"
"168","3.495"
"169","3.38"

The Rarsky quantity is -1.0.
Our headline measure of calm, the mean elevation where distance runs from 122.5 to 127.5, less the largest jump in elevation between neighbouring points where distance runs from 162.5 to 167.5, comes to 2.7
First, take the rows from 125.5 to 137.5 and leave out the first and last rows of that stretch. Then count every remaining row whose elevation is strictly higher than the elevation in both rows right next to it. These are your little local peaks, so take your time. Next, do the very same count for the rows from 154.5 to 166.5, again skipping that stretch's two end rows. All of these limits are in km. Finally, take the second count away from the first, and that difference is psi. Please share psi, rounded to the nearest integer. -1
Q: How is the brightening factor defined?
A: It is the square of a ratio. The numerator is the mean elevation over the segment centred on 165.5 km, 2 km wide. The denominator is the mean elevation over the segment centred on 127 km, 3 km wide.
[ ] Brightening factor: 1.26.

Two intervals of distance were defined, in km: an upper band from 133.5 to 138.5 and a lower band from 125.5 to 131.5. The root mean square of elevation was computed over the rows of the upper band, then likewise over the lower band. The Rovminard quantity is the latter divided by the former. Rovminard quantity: 1.2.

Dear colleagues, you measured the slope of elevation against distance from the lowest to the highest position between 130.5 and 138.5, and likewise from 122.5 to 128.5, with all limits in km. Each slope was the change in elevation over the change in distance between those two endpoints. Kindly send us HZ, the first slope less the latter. -0.20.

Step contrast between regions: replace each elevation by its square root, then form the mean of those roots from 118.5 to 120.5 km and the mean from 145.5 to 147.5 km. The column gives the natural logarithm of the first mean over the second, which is 0.60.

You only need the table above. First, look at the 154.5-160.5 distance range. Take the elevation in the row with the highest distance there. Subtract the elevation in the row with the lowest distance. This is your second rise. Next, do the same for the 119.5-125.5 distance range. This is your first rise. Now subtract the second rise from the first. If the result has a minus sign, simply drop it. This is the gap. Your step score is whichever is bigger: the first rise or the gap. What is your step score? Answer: 0.51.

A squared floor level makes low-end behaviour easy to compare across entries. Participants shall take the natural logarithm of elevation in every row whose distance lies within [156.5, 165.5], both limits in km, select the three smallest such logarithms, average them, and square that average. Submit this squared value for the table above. 0.95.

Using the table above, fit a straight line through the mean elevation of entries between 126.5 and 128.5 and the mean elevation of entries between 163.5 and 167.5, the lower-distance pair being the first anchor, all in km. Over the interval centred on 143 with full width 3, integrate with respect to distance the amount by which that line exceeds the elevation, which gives 6.1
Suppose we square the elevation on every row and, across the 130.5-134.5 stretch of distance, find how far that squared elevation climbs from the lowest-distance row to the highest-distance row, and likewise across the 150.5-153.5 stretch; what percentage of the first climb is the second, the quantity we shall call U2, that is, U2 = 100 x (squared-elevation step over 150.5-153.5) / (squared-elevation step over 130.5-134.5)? -95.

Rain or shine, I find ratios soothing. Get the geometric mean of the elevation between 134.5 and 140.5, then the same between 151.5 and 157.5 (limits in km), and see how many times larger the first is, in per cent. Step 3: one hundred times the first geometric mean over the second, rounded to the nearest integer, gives 111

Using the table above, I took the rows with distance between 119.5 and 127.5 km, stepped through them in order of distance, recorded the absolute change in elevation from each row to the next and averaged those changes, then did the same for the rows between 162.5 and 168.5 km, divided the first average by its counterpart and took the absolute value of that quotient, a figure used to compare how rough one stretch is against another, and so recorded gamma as 1.37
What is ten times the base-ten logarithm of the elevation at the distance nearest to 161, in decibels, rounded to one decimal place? 5.3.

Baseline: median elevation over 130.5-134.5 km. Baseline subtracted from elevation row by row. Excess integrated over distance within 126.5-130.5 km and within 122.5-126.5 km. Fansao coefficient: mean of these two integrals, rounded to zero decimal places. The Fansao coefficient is 0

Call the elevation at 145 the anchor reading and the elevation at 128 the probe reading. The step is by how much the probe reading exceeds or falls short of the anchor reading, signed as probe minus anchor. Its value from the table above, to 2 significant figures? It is 2.3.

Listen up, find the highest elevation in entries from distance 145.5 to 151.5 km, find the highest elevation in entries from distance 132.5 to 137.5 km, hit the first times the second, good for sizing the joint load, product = 4.9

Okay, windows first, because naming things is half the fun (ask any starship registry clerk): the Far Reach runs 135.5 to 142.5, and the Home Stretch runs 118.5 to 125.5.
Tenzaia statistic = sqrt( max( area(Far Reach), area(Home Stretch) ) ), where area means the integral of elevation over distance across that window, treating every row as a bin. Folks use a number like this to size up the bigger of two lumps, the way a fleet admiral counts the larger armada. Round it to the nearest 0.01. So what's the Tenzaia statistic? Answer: 4.60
